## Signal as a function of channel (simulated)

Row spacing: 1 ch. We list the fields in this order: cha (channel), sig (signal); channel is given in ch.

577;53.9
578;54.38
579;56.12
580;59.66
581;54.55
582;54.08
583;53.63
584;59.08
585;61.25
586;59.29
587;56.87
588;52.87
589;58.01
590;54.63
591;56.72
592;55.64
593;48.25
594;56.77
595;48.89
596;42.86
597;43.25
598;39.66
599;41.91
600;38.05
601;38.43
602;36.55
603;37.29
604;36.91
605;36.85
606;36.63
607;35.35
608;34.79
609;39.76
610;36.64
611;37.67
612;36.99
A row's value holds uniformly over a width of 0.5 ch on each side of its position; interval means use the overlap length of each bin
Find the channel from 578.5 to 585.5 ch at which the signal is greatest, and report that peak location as 585 ch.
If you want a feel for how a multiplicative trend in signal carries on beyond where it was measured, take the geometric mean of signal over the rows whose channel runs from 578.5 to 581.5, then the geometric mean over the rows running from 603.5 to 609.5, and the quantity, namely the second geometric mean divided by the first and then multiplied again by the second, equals 24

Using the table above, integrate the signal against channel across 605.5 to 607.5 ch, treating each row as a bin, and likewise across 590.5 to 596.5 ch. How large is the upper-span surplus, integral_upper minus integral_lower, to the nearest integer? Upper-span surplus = -237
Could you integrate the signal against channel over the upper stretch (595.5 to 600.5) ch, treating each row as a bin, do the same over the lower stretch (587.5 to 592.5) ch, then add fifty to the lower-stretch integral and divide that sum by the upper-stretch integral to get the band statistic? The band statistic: 1.59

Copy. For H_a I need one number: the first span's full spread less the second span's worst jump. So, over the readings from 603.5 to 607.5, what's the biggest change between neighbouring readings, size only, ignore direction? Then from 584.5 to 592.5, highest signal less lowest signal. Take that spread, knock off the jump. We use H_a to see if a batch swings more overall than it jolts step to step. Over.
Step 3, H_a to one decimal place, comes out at 7.1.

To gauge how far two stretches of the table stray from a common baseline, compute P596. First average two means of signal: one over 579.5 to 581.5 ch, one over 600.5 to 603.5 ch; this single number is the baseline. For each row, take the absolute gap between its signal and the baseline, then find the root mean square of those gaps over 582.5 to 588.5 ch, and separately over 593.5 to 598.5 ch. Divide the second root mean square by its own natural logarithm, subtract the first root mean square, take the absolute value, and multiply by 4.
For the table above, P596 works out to 27.9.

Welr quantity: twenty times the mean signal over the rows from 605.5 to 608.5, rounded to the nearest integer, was 712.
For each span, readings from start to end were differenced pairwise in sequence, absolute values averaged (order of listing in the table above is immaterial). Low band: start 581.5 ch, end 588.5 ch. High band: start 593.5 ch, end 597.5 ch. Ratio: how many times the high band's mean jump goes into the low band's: 0.6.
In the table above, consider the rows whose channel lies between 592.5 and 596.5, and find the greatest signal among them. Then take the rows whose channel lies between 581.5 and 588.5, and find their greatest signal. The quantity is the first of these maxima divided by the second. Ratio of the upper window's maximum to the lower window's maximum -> 0.927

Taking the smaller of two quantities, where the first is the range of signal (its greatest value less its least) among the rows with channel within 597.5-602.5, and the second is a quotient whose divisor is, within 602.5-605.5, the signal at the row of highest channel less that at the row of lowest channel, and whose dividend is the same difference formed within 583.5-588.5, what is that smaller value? 5.4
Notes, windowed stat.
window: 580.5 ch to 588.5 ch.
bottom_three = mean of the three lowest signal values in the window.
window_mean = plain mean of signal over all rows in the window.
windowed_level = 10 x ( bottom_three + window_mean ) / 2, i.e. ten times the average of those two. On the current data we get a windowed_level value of 550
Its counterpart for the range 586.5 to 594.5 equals 534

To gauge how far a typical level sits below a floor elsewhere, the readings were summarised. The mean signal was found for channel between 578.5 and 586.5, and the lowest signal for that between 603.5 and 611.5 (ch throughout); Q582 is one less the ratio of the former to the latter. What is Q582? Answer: -0.64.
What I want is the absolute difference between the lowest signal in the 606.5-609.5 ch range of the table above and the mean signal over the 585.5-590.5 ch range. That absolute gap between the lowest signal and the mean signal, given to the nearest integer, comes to 22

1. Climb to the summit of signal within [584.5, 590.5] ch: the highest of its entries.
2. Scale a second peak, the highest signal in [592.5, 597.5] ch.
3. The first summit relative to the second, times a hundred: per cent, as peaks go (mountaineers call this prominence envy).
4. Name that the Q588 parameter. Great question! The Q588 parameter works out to 108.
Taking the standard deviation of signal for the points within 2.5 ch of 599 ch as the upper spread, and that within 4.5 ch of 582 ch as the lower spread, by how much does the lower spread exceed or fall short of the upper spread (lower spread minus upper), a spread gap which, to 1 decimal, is 0.7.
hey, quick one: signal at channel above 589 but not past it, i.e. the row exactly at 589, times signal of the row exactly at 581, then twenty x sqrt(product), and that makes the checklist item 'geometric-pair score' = 1125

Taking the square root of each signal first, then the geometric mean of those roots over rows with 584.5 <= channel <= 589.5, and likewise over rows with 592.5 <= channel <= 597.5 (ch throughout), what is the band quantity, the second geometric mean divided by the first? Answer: 0.911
